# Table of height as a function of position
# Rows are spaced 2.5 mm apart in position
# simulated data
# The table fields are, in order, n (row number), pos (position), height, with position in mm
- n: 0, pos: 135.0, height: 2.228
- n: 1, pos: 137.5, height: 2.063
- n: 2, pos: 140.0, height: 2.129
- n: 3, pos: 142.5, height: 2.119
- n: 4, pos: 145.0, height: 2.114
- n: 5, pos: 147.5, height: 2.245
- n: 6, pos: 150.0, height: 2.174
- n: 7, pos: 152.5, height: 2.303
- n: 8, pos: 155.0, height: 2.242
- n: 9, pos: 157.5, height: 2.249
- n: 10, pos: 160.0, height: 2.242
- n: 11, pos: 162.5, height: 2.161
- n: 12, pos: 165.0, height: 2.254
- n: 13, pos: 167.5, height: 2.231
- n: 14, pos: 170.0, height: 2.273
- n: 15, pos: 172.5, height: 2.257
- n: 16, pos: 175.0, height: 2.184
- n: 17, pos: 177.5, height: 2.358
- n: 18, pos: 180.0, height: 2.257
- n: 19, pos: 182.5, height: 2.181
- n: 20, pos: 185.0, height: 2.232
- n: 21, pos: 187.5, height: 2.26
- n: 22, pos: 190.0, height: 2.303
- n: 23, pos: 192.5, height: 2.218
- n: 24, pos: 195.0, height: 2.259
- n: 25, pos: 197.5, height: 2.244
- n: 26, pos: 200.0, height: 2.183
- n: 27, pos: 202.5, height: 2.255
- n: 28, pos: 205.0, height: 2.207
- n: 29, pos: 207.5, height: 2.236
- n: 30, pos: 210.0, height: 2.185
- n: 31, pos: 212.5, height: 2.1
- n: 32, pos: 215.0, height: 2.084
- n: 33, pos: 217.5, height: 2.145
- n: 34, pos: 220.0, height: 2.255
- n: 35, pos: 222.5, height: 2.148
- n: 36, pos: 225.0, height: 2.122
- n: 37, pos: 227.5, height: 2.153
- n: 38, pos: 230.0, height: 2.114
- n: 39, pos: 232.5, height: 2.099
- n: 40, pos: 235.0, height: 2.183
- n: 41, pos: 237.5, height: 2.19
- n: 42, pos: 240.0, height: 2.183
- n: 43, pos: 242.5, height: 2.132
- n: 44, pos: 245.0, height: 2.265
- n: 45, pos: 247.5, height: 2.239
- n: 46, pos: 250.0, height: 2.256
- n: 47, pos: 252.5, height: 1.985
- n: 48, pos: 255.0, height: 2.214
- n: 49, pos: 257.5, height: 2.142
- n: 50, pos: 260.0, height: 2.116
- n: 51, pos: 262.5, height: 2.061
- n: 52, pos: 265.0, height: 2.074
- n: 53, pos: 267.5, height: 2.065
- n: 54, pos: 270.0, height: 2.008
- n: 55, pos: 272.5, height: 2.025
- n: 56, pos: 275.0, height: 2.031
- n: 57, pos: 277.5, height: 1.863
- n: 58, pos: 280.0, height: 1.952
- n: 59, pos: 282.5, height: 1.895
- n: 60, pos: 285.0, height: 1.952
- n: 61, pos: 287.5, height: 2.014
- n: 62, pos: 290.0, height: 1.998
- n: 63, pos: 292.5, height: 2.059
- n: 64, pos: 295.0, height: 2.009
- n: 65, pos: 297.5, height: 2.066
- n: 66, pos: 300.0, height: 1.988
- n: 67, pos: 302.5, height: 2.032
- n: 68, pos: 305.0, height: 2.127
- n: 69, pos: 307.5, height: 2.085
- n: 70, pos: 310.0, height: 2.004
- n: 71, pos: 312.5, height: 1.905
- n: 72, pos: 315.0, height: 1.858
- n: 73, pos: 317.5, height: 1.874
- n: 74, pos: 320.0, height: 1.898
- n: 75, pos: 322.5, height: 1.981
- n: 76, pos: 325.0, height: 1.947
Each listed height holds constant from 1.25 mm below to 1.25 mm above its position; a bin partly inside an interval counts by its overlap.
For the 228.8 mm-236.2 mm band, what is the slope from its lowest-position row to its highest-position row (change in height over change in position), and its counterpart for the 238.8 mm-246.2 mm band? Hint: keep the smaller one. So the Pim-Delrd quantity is 0.014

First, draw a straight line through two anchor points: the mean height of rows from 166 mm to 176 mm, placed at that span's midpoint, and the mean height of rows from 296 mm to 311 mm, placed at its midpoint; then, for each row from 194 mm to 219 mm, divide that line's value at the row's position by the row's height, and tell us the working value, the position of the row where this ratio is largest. 215.0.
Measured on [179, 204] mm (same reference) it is 182.5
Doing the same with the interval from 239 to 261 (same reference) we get 252.5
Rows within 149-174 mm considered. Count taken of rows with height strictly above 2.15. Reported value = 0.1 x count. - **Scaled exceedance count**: 1.00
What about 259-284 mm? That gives 0.00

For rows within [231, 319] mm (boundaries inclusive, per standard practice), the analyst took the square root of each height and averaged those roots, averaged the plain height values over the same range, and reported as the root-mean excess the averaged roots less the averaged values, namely -0.62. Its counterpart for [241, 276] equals -0.66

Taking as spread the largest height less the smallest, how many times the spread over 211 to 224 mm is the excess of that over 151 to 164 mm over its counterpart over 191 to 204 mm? 0.39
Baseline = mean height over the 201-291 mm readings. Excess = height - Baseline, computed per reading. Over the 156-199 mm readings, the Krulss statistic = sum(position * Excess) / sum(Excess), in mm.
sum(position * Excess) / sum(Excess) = 178.1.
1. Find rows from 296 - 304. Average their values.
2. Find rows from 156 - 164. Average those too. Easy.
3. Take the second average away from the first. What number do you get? -0.19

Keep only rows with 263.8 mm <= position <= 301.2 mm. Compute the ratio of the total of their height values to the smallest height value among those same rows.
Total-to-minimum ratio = 16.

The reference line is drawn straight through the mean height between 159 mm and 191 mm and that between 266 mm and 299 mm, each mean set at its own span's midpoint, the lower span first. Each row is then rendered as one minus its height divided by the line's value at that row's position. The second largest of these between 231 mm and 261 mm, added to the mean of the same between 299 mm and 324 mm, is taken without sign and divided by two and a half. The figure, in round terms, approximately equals 0.007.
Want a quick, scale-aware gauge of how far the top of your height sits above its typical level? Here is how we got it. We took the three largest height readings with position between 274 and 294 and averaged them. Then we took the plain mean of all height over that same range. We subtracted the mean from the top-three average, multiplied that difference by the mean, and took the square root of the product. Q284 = 0.36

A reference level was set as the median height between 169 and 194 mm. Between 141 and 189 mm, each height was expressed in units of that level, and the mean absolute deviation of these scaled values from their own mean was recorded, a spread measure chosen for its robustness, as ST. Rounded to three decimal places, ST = 0.020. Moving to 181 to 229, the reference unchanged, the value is 0.023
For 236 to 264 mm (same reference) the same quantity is 0.030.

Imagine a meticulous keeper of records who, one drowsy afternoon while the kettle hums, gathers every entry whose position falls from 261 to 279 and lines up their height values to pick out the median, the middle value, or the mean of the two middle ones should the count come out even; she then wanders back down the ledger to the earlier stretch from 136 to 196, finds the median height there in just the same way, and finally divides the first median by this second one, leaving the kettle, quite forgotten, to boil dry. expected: 0.91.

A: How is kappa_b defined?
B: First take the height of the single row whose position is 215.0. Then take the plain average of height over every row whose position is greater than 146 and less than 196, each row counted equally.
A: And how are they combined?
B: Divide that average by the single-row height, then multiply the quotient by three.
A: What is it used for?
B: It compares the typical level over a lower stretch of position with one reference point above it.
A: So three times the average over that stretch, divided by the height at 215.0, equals 3.23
